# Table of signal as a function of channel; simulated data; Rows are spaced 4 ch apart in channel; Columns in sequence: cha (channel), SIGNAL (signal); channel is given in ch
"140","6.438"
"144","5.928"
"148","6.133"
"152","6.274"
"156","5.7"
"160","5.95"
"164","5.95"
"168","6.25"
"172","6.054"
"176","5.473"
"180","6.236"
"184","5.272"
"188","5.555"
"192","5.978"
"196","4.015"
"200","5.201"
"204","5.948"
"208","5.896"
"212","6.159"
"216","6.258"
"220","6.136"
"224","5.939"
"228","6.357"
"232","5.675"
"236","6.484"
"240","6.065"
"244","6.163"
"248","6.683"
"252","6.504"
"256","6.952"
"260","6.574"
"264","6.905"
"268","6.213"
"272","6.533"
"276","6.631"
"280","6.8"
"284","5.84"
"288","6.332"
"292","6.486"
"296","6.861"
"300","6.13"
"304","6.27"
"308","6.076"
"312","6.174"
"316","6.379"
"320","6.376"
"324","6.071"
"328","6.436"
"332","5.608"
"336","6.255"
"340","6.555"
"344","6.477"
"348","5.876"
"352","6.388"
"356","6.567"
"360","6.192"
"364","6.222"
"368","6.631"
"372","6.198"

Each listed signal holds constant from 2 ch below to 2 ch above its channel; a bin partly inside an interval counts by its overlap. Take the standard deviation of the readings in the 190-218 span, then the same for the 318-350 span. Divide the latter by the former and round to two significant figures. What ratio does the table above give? 0.42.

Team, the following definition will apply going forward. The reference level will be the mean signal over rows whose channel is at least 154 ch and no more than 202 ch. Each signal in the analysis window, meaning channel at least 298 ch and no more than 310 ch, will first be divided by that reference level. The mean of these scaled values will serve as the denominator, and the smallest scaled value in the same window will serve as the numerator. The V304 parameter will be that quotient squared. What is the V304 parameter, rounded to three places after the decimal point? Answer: 0.973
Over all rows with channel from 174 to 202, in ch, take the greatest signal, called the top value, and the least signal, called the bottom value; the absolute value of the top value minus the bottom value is 2.2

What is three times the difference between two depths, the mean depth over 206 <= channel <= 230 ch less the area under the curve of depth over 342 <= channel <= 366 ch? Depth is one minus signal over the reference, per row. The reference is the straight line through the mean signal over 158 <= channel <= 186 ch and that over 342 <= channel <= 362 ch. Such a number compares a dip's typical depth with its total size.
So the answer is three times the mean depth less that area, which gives -0.3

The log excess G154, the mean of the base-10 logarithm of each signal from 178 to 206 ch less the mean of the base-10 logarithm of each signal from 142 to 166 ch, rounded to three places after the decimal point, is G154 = -0.044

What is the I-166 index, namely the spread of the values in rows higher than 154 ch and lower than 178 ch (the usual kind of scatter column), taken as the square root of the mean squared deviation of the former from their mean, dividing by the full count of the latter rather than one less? 0.25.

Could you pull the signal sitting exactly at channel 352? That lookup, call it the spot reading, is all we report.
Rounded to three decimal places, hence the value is 6.388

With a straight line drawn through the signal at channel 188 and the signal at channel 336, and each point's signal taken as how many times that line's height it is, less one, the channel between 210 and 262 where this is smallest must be 232 ch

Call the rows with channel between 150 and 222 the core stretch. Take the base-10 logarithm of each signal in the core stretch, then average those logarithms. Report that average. 0.76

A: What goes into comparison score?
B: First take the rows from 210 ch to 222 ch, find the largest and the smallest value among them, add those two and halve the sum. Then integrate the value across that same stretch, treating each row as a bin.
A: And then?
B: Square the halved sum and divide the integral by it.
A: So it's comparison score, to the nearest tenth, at 1.9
